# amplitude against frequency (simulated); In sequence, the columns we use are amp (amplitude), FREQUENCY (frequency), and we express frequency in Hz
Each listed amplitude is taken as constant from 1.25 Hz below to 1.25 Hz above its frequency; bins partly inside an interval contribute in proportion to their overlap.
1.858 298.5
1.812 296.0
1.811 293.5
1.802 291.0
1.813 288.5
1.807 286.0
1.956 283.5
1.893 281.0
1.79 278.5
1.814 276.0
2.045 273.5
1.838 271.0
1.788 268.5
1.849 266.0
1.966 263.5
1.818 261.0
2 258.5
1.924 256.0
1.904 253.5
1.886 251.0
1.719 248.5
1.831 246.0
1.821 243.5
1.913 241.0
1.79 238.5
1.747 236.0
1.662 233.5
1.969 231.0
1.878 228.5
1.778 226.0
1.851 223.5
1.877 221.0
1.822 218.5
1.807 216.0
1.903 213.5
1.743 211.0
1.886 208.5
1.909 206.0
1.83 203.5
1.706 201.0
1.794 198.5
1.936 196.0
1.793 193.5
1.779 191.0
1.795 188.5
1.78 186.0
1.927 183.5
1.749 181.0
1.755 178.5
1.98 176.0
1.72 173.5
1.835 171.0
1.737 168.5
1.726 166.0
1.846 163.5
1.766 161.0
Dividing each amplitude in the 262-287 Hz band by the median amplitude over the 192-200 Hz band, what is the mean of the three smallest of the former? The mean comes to 1.00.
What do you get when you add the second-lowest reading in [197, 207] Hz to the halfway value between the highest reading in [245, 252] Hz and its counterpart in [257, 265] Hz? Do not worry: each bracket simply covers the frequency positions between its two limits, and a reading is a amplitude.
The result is 3.74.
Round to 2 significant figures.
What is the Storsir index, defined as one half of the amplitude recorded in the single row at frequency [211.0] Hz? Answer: 0.87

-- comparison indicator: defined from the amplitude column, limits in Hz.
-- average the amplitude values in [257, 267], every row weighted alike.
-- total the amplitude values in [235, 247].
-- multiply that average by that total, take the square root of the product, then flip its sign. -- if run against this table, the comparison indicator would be -4.2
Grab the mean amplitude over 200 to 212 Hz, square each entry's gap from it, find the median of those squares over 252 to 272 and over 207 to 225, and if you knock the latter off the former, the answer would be 0.001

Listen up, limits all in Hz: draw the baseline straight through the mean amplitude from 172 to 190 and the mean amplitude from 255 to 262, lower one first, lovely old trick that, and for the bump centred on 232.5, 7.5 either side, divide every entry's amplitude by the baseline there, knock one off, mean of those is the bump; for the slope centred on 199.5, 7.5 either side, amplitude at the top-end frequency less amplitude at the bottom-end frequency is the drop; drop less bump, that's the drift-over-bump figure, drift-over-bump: 0.157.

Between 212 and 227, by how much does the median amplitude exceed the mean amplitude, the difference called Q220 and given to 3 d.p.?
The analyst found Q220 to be -0.003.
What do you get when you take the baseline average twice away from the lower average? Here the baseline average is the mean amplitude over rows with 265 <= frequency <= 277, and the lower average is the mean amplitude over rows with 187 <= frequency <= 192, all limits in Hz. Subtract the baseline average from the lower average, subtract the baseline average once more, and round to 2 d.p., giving -1.95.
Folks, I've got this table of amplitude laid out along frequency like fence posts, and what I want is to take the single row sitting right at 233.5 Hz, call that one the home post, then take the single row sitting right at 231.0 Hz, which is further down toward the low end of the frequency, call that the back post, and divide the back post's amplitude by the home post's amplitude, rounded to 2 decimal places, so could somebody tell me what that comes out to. 1.18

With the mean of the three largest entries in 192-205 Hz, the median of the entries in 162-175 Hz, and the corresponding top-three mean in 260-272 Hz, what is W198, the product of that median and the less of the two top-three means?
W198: 3.22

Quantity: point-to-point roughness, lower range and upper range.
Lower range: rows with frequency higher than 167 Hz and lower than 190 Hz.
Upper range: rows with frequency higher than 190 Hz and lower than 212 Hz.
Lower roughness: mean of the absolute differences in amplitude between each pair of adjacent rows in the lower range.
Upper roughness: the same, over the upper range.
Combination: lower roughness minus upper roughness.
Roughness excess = 0.036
